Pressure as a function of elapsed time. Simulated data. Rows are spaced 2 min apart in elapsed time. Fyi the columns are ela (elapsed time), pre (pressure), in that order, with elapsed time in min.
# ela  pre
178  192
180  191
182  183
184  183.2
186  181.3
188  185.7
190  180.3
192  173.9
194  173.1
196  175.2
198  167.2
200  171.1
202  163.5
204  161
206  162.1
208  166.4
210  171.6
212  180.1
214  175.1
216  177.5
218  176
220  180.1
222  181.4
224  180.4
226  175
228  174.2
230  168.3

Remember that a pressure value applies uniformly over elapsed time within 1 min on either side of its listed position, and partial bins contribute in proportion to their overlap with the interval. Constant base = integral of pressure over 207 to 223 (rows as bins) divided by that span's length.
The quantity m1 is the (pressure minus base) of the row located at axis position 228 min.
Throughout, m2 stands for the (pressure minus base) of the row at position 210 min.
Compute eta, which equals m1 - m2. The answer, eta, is 2.6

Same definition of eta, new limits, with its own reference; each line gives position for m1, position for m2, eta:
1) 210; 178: -20.4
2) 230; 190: -12.0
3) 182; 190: 2.7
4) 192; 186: -7.4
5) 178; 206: 29.9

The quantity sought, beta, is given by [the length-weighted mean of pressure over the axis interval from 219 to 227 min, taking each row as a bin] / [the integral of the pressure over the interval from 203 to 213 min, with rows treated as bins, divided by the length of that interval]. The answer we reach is 1.07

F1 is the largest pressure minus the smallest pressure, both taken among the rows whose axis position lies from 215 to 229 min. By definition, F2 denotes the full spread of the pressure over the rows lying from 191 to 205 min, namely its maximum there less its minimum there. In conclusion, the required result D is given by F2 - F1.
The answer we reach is 7.0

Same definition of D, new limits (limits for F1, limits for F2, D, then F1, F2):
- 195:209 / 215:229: -7.0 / 14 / 7.2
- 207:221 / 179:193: 3.4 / 14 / 17.1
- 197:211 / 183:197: 2.0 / 11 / 12.6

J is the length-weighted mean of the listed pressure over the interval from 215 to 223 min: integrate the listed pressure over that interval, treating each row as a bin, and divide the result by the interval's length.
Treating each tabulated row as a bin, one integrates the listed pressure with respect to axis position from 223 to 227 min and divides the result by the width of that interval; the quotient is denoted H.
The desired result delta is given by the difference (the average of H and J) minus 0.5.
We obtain 178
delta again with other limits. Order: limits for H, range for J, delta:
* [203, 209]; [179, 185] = 174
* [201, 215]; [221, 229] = 173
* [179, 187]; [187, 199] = 180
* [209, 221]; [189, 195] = 176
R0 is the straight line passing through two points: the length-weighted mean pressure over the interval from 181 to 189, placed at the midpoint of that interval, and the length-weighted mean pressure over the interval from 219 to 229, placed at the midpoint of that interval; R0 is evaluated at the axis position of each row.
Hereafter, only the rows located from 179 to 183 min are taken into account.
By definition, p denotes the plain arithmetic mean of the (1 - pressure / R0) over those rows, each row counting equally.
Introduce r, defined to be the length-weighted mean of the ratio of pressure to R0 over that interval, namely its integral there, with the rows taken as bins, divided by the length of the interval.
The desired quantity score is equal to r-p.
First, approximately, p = -0.017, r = 1.02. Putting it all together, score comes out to 1.03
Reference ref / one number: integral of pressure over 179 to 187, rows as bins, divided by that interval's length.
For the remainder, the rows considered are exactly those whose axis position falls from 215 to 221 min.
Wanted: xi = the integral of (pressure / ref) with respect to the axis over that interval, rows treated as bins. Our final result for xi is 5.8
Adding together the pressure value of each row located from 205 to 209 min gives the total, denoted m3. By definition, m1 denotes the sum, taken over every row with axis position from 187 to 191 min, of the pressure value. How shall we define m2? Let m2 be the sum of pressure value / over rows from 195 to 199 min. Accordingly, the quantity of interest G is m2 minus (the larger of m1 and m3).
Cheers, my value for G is -24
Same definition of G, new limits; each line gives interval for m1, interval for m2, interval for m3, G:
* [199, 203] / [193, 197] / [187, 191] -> -18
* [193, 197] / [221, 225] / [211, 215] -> 7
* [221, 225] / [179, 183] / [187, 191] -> 8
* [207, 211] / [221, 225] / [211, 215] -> 7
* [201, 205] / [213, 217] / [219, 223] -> -9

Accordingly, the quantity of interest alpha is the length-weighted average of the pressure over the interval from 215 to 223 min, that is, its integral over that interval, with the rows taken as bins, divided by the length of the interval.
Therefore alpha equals 179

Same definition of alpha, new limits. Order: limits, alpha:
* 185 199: 177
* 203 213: 168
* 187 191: 183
